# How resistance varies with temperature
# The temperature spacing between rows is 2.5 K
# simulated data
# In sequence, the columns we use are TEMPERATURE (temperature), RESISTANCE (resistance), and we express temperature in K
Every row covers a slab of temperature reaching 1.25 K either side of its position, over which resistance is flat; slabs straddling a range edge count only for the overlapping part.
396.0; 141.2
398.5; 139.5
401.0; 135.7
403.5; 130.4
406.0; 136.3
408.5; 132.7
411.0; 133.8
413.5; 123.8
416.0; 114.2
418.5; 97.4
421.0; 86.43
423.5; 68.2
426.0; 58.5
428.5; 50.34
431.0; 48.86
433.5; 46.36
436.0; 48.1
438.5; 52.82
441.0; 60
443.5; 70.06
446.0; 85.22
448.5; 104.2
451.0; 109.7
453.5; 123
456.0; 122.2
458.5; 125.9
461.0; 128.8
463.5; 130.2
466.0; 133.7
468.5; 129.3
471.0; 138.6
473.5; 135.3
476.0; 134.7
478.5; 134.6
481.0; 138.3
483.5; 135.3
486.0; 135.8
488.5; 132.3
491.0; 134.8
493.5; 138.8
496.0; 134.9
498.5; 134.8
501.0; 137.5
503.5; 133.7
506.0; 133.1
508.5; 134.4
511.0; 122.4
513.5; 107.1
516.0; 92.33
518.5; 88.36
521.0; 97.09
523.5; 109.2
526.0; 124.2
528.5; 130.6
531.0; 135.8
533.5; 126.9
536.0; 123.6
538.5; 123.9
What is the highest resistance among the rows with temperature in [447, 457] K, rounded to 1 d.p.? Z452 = 123.0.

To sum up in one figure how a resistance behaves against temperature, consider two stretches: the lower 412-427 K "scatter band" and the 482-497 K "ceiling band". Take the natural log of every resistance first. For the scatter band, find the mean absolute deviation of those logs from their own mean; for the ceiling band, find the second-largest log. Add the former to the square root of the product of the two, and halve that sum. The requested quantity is 0.65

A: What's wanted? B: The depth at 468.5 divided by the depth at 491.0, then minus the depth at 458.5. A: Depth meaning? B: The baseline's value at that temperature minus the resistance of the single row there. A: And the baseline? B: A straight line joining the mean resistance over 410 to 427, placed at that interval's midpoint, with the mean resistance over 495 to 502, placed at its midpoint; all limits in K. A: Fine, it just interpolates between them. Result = 12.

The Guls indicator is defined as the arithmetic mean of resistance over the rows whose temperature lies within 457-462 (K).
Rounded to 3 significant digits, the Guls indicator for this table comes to 127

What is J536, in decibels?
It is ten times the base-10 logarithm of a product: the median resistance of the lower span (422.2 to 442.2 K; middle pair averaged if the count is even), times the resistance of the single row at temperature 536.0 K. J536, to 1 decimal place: 38.0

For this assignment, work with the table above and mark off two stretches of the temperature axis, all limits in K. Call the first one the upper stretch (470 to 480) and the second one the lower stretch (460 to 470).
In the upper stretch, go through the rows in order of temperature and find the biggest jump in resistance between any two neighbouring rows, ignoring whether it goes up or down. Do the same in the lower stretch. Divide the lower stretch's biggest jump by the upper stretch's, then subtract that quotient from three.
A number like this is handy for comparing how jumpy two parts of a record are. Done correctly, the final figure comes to 1.7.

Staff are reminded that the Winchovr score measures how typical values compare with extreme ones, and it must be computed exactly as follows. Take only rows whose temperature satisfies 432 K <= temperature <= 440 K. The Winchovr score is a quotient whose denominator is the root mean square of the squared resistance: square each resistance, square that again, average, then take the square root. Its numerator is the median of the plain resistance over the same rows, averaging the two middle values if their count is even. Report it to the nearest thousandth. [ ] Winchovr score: 0.020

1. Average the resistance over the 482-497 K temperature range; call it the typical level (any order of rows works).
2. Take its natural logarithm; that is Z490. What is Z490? 4.91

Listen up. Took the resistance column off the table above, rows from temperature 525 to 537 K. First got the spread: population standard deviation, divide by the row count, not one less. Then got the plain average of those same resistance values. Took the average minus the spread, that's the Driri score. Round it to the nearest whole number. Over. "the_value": 124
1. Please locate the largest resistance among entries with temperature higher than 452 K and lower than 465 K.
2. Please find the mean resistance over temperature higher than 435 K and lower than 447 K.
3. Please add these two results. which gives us 193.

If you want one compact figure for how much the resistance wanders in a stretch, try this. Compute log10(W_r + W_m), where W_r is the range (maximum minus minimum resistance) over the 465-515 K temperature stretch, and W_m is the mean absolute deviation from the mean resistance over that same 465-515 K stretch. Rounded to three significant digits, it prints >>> 1.55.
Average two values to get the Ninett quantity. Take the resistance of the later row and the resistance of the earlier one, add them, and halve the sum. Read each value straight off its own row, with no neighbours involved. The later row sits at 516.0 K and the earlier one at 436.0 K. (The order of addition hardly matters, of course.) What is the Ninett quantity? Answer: 70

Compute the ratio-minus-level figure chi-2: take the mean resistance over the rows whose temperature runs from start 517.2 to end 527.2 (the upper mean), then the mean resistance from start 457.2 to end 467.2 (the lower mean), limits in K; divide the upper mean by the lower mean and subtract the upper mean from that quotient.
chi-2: -104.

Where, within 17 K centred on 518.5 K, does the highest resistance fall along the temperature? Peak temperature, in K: 526.0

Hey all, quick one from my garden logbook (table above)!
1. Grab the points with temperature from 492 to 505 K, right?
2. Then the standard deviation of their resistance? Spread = 2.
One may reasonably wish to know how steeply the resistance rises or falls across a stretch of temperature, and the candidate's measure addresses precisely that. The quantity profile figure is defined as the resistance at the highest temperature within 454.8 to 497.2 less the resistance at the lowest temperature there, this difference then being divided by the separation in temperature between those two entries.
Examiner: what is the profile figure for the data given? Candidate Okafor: 0.32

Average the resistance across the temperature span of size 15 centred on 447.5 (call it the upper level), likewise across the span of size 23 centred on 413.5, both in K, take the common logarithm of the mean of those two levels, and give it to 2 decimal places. 2.01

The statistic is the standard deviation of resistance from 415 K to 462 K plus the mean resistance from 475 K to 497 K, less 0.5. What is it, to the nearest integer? 165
